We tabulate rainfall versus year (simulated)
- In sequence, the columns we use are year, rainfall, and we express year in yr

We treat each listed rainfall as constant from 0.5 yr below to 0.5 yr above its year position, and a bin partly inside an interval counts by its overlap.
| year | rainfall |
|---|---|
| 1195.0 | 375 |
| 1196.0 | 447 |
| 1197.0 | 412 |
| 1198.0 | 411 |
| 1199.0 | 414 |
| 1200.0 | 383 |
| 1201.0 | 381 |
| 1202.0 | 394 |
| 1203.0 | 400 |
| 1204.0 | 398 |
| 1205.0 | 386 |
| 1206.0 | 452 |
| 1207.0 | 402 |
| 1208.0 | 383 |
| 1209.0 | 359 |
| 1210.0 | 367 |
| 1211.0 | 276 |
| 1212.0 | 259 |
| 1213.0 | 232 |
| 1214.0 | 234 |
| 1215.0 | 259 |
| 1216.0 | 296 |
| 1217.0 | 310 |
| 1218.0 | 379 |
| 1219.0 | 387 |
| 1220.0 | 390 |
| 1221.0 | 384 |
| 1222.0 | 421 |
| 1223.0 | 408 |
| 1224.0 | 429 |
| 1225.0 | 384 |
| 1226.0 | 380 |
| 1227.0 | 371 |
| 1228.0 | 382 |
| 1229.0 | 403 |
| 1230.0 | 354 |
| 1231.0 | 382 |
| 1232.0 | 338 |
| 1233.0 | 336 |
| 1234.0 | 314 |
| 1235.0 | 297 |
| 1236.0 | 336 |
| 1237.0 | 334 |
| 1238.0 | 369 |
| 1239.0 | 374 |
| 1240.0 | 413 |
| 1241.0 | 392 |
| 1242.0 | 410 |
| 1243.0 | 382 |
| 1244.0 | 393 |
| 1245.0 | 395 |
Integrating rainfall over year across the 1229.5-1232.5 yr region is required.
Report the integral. 1074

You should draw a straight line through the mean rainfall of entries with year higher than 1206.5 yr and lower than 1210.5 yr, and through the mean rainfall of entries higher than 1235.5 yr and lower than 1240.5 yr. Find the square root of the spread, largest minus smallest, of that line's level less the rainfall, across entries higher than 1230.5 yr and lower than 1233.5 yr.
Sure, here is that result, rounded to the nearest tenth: 6.7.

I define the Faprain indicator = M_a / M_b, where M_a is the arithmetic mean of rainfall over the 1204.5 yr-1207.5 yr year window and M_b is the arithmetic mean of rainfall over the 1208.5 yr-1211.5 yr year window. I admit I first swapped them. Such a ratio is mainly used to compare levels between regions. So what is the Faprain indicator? 1.24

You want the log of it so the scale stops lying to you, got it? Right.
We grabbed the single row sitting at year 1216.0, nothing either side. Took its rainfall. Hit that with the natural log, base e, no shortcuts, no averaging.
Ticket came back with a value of 5.69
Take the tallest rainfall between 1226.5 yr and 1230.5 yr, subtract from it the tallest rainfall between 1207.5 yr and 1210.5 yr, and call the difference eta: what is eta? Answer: 20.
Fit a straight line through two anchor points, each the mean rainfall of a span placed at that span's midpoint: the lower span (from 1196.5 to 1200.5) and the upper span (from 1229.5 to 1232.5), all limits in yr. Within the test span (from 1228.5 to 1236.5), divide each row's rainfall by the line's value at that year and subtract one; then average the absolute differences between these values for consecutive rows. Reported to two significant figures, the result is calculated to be 0.079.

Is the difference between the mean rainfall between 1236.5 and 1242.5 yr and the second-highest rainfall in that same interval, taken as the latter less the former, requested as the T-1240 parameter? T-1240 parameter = 28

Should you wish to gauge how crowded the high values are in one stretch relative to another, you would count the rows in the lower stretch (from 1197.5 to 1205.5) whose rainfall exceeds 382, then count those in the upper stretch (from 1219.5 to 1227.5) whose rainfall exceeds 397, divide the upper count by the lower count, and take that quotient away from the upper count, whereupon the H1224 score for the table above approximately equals 2.6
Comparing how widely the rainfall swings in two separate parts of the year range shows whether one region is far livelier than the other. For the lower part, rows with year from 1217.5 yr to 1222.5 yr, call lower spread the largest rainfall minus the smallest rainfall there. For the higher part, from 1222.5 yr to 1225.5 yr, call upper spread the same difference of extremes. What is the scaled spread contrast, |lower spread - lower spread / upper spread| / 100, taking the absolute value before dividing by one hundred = 0.41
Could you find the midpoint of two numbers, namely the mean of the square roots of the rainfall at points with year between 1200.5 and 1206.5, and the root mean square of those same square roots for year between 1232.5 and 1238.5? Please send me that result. 19.1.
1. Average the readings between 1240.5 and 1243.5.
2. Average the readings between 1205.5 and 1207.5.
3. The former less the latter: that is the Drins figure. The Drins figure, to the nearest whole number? -32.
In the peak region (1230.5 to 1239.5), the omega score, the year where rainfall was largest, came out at 1231.0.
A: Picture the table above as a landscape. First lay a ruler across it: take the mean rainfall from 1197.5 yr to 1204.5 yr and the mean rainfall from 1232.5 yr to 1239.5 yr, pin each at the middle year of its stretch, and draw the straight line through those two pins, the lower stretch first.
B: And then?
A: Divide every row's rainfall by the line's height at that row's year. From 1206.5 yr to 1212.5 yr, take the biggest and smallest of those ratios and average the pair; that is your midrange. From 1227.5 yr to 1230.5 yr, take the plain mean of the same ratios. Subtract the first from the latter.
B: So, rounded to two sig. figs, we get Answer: 0.23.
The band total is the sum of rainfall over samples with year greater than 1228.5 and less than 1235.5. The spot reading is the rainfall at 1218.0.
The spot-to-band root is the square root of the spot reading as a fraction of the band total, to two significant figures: 0.40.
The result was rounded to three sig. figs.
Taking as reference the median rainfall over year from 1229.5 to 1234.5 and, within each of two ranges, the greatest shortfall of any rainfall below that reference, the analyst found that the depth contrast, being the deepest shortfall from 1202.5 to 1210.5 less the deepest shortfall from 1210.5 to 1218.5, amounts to -127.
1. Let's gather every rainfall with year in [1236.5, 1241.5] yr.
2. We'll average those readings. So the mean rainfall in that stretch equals 376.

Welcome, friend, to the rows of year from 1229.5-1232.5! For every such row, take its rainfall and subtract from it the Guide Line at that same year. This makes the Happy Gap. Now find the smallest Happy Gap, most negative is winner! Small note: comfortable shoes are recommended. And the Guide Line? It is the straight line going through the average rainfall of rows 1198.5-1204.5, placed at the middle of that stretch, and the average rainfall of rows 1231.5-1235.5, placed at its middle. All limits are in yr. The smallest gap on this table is 13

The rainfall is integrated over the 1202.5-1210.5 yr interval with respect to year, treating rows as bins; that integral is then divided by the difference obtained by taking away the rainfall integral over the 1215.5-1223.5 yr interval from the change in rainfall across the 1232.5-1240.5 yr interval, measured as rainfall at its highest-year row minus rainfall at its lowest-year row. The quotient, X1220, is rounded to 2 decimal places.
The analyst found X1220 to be -1.09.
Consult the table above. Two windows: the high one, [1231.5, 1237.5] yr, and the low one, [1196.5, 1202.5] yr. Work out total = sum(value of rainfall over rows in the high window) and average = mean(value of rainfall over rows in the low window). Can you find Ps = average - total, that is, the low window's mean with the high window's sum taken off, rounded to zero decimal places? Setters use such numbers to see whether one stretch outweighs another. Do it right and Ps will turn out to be -1556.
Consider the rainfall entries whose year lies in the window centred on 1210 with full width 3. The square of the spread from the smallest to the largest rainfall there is 8281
